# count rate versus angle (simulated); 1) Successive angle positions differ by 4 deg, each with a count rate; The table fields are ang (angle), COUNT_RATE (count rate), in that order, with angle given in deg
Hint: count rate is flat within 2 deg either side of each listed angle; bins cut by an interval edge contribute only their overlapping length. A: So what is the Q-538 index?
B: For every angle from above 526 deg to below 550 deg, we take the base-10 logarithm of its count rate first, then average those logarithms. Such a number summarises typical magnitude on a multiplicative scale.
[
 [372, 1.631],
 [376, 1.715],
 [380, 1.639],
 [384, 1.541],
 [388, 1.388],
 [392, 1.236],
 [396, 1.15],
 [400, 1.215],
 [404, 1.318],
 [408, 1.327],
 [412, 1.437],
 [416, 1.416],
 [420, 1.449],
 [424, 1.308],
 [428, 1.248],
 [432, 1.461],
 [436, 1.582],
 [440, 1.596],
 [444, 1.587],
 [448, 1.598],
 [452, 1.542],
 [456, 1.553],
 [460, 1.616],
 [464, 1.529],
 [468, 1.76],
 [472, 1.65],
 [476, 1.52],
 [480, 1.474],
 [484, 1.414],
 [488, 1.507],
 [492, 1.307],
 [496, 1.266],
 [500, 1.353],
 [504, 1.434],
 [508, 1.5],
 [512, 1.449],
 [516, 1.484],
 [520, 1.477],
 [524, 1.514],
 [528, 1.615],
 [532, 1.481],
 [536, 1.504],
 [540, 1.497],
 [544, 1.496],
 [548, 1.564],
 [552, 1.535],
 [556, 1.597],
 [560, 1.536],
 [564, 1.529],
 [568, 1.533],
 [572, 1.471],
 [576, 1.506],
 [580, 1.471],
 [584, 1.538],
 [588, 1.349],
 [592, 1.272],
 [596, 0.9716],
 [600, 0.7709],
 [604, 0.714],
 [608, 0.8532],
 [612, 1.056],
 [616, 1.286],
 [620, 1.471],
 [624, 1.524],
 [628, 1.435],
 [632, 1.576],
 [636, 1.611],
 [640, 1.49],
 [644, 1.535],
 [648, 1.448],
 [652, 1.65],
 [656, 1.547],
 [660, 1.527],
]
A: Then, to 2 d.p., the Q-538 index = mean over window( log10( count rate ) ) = 0.18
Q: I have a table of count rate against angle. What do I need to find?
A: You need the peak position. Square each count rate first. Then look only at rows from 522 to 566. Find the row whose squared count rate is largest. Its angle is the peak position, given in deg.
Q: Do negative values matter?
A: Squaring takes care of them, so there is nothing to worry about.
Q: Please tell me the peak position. 528 deg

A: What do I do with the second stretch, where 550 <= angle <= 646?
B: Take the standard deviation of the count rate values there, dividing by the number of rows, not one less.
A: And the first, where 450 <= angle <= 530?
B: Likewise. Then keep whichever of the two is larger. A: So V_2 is 0.27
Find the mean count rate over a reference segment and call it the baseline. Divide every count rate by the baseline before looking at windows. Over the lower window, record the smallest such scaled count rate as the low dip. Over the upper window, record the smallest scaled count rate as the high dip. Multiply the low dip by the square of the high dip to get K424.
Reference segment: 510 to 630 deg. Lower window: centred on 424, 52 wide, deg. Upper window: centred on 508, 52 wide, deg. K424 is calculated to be 0.74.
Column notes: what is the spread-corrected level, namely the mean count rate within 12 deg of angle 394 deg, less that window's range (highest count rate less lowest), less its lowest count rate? -0.23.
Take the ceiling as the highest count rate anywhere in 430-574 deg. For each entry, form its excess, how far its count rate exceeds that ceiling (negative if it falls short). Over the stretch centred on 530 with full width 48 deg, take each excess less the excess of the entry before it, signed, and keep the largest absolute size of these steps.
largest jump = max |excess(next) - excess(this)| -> 0.13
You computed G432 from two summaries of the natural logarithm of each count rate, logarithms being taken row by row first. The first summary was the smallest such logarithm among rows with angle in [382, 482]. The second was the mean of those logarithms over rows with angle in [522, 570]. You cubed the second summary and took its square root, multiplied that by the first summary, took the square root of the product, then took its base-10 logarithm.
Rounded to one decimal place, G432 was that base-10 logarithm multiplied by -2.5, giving 1.8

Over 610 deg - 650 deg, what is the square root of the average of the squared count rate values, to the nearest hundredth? 1.45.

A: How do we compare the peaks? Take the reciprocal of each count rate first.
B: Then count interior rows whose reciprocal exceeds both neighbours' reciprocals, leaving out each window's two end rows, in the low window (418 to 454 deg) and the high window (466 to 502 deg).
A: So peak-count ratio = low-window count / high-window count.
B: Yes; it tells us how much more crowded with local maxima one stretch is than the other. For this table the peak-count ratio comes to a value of 1.00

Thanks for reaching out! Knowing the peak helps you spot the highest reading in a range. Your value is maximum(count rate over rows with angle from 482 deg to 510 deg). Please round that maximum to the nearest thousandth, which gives 1.507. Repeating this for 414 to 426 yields 1.449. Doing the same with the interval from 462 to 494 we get 1.760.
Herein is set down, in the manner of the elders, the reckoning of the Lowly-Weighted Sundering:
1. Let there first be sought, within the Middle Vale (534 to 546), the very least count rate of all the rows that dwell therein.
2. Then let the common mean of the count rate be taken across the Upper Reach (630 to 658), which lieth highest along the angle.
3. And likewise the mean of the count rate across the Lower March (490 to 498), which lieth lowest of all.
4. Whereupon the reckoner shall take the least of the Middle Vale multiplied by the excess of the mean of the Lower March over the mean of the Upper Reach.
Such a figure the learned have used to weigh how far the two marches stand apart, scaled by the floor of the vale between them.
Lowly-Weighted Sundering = -0.40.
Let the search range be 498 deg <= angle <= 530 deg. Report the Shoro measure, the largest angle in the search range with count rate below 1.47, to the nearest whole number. 512 deg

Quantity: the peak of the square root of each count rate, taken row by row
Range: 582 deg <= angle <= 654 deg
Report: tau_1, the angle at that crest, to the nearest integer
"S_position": 652 deg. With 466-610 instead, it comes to 468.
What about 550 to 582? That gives 556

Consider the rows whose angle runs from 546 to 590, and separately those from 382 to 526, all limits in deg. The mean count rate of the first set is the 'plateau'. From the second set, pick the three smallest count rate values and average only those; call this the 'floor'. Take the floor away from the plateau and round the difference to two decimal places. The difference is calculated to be 0.31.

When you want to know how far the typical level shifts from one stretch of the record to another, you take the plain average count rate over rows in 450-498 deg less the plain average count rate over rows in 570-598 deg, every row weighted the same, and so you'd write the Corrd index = 0.14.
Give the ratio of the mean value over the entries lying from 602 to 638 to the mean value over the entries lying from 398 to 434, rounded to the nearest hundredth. 0.95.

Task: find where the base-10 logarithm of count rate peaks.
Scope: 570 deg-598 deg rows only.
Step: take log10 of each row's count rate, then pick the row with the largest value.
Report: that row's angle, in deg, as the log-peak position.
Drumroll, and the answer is 584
